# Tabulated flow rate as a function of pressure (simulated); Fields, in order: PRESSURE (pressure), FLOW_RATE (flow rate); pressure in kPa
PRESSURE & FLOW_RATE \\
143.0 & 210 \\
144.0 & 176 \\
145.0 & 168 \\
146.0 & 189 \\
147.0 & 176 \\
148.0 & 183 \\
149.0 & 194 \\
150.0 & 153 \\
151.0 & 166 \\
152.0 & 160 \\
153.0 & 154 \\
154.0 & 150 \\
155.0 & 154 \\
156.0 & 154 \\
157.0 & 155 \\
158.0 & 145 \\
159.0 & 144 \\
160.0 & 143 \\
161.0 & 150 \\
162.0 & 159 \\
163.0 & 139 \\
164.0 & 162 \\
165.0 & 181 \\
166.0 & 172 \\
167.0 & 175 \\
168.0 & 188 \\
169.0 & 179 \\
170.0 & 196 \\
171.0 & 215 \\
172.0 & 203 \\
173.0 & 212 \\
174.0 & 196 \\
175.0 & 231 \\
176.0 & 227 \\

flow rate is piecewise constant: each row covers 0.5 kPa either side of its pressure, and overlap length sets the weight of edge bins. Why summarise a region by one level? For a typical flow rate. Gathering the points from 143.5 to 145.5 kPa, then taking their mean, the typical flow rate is 172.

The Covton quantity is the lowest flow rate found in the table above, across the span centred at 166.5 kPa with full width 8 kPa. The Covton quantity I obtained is 139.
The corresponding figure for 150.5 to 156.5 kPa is 150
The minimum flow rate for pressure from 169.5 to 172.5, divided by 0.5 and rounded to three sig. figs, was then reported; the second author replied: 392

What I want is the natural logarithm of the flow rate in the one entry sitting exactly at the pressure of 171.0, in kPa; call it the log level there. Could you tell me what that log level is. 5.37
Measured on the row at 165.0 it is 5.20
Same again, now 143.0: 5.35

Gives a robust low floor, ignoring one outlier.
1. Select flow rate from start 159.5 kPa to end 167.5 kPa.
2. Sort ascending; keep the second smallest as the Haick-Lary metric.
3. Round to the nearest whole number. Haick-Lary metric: 143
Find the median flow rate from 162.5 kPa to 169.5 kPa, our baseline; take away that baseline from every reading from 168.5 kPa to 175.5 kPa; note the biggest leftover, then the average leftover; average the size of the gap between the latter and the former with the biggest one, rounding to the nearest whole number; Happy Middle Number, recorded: 41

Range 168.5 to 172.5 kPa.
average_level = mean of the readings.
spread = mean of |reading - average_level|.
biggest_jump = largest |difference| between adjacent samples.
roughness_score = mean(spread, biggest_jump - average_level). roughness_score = -84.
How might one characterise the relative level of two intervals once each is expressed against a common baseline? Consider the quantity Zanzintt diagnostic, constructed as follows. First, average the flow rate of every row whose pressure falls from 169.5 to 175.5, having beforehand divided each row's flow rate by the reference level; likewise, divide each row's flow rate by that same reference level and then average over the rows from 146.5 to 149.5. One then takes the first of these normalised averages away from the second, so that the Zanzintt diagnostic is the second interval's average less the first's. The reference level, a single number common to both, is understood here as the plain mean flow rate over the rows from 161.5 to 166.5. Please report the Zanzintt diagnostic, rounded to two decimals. -0.15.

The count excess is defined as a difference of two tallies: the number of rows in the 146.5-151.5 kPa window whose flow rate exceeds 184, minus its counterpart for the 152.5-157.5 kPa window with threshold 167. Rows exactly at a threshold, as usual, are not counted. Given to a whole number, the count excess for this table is 1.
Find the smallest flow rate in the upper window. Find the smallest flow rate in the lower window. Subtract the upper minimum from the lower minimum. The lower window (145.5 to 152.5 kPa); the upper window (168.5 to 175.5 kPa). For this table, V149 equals -26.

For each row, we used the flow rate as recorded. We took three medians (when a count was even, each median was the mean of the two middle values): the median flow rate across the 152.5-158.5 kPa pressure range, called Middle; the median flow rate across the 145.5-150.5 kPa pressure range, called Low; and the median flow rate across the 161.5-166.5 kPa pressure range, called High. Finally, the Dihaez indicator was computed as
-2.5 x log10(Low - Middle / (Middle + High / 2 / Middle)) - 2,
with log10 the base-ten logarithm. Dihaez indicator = -7.65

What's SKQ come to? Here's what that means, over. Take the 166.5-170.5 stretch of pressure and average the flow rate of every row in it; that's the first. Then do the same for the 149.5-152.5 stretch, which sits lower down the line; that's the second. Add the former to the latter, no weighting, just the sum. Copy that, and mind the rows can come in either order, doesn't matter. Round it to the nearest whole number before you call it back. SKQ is 344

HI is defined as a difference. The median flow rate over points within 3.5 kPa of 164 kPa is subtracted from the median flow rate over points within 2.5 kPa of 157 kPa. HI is -8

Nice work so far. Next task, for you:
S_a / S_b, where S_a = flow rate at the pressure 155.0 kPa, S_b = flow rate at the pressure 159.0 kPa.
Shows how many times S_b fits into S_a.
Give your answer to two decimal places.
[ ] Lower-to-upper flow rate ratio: 1.07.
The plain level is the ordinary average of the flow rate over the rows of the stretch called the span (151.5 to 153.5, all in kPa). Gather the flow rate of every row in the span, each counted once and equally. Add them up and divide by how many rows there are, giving 157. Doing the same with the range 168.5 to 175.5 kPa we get 205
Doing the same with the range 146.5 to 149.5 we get 184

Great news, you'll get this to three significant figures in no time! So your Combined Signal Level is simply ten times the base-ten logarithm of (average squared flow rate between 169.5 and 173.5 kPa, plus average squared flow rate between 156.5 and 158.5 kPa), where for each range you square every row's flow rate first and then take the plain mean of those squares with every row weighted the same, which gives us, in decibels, 48.1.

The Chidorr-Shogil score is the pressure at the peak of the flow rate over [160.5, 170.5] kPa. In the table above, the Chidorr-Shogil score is 170.0 kPa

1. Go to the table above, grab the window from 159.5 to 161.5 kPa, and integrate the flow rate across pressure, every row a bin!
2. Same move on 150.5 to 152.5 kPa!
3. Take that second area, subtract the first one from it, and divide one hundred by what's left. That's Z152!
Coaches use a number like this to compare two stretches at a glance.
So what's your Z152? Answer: 3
